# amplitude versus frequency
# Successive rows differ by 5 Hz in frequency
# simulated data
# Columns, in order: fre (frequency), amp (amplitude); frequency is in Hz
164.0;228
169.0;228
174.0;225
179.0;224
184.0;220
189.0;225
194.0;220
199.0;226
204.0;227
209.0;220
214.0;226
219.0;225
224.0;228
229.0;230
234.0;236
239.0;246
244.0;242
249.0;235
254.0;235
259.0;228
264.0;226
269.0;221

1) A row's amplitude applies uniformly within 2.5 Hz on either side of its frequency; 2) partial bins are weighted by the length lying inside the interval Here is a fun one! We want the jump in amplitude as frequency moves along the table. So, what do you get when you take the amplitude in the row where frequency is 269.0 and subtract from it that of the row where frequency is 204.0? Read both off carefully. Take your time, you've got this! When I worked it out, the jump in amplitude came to -6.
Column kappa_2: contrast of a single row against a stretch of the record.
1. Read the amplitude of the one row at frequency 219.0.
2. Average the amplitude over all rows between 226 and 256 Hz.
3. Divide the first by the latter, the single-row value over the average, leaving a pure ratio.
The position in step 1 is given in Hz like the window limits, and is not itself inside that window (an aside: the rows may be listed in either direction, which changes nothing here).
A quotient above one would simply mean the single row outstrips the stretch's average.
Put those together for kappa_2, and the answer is 0.948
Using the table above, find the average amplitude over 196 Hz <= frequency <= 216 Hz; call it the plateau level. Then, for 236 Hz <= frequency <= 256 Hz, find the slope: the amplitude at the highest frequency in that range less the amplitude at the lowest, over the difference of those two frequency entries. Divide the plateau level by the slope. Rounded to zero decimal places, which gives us -306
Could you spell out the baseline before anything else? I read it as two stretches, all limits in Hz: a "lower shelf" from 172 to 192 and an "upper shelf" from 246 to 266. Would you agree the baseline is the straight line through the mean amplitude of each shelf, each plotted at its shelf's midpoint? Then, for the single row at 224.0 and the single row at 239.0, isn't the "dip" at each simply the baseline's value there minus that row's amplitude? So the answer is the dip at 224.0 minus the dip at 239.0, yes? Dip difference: 16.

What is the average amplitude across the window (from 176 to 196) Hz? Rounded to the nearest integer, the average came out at 222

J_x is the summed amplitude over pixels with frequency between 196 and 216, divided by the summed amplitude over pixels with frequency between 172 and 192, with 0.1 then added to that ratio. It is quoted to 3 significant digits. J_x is 1.11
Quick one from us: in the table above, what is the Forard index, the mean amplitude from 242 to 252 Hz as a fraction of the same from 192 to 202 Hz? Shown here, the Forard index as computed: 1.07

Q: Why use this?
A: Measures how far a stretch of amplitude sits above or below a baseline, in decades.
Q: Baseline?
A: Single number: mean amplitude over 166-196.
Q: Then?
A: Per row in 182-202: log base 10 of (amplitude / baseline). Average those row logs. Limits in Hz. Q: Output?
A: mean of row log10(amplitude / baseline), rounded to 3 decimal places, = -0.002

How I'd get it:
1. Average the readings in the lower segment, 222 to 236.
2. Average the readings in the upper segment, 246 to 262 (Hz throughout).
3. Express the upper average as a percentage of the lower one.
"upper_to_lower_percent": 101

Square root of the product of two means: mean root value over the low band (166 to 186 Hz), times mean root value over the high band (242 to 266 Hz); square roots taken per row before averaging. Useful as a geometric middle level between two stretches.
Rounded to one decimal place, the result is 15.1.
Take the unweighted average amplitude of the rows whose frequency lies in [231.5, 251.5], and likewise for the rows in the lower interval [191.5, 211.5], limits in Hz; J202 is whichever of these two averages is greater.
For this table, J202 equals 240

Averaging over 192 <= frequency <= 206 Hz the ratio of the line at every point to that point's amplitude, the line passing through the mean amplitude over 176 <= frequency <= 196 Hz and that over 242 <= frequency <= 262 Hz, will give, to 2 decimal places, 1.00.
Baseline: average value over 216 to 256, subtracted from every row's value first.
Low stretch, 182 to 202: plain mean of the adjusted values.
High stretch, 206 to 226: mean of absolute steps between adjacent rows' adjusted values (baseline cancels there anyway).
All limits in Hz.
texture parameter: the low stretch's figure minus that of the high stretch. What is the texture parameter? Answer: -15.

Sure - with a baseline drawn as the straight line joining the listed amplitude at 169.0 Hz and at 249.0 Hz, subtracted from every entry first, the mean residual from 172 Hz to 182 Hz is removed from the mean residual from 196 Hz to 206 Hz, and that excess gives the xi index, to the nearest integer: 0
